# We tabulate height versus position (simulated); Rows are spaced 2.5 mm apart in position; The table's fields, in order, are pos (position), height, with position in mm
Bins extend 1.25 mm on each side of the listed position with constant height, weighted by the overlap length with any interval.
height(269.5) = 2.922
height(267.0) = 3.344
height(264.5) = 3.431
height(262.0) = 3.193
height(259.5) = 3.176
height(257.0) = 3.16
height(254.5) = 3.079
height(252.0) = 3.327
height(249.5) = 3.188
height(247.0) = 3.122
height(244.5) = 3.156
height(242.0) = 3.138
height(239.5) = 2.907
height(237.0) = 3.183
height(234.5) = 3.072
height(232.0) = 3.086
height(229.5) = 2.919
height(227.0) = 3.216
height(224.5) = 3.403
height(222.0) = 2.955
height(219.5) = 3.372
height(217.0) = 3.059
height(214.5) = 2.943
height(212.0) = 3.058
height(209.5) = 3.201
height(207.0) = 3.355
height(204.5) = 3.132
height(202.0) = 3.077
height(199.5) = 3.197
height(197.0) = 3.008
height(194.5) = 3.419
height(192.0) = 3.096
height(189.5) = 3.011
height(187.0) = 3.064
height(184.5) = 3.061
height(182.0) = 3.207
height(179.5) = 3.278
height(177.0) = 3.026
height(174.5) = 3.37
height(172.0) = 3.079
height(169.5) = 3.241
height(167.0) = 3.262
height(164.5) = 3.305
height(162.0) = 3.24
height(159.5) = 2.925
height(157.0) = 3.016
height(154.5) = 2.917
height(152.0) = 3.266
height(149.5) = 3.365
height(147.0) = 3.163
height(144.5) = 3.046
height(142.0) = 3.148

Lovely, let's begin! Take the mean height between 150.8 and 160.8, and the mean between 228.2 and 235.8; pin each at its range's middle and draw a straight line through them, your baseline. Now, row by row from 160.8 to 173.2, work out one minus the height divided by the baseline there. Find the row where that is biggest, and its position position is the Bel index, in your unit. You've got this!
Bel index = 172.0 mm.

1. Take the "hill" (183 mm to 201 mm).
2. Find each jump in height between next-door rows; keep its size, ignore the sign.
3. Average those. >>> 0.18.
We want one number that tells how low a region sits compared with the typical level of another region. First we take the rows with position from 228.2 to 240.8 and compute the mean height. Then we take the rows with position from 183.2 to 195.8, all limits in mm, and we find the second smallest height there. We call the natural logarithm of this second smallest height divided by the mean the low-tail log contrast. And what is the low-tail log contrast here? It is 0.01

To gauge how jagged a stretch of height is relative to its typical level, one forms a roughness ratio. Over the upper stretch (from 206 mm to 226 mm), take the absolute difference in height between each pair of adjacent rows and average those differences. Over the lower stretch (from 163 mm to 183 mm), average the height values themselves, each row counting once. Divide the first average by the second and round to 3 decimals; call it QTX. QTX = 0.076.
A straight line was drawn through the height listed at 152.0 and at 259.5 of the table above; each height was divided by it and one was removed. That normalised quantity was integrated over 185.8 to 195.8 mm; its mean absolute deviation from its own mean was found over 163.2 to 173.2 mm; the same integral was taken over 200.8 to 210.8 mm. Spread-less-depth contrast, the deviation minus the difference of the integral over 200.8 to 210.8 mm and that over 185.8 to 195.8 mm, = -0.2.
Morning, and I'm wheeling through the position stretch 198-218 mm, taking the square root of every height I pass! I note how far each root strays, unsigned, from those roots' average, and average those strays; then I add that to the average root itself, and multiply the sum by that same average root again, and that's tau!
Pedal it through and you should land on 3.173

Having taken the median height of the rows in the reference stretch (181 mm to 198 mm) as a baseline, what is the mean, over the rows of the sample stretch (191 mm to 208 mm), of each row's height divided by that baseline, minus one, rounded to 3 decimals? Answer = 0.039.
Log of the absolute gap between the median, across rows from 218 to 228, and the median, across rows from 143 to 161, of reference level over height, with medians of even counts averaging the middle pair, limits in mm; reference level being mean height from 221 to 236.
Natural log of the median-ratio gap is -2.6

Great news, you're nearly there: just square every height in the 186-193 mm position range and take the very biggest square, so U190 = 9.6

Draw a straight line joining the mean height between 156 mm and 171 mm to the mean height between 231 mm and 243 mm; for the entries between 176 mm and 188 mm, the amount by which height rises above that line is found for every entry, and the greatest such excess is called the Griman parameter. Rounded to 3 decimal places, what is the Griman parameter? 0.132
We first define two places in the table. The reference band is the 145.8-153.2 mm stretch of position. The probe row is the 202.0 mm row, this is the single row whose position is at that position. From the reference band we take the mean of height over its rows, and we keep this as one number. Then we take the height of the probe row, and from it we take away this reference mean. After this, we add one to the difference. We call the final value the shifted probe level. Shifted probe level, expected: 0.81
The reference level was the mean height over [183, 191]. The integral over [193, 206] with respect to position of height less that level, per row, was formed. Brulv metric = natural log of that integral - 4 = -3.58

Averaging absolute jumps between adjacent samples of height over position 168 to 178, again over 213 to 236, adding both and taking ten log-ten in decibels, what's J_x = -2.9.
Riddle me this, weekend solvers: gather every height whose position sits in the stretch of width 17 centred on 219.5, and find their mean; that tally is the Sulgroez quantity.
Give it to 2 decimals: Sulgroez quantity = 3.14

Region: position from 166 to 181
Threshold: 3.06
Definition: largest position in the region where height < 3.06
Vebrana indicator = 177.0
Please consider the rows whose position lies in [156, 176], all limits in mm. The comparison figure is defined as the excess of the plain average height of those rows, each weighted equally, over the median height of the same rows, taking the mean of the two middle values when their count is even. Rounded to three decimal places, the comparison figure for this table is -0.061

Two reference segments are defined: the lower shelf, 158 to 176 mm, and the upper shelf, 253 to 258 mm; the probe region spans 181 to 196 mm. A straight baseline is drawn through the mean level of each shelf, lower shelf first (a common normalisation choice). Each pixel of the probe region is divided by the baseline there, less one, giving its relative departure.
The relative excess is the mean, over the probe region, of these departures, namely -0.013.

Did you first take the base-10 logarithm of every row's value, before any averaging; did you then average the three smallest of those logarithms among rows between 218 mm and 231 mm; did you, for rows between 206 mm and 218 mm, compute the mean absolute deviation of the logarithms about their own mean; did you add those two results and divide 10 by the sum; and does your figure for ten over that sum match 20.1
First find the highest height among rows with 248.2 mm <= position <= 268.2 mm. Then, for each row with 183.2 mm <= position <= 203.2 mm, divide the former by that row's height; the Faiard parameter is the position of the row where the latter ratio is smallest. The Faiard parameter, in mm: 194.5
